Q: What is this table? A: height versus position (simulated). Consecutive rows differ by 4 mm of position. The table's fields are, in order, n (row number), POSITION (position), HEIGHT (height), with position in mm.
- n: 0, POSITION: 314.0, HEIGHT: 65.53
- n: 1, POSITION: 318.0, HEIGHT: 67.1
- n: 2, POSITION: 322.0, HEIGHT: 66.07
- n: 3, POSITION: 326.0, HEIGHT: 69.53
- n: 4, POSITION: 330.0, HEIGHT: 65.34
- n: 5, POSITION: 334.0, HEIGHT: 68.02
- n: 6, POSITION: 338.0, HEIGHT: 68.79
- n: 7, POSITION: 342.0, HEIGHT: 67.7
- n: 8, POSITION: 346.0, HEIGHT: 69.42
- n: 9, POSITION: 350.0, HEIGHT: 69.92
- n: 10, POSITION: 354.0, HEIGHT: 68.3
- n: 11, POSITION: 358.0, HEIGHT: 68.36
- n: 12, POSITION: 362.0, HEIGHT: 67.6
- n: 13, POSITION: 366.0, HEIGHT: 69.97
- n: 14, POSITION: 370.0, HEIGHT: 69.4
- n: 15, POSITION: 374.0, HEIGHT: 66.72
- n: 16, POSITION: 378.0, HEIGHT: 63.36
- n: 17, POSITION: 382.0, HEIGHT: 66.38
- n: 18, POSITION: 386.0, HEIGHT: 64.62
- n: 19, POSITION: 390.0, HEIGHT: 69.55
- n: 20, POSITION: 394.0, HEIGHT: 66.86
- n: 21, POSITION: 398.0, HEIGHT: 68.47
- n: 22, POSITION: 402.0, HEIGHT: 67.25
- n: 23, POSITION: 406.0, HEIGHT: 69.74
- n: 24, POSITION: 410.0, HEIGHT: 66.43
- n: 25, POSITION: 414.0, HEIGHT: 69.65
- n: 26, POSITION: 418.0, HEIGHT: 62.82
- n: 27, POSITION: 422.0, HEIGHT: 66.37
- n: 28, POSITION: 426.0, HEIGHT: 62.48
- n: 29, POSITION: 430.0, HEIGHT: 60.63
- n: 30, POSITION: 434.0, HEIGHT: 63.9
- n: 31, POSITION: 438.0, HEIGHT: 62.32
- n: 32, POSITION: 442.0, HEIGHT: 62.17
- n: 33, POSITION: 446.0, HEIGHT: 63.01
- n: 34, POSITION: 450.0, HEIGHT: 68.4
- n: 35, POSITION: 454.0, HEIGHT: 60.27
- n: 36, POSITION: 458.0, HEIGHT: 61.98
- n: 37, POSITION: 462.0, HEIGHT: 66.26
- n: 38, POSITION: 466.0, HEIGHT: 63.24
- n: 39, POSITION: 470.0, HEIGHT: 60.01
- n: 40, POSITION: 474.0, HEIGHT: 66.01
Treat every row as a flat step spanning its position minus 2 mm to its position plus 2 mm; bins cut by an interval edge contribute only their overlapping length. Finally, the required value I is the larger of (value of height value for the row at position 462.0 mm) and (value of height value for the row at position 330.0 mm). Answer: 66.3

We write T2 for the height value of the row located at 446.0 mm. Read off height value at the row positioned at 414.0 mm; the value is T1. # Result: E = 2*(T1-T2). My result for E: 13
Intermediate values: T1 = 69.65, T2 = 63.01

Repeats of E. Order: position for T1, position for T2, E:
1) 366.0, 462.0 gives 7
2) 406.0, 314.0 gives 8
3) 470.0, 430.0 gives -1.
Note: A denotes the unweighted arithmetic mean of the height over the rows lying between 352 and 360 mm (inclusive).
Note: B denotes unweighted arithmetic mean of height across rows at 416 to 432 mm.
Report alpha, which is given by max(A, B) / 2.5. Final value 27.3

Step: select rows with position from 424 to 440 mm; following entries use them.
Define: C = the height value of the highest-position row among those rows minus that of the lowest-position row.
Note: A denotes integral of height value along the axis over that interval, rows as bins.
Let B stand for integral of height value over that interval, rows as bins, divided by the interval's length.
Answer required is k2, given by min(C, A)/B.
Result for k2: -0.003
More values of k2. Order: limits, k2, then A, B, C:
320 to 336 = 0.029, 1076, 67.2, 2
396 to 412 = -0.030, 1088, 68.0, -2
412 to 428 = -0.110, 1045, 65.3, -7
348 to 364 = -0.034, 1097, 68.5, -2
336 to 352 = 0.016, 1103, 69.0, 1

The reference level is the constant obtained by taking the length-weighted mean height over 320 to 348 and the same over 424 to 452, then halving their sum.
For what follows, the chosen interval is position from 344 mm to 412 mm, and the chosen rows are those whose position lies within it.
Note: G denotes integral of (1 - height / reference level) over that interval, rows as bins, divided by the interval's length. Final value -0.03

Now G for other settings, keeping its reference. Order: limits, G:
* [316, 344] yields -0.03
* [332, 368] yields -0.05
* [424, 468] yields 0.04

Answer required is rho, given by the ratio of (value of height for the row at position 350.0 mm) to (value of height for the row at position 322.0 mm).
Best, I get 1.06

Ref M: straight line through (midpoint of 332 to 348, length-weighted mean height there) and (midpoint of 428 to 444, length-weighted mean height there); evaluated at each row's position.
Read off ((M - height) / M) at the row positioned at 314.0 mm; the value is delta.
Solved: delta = 0.066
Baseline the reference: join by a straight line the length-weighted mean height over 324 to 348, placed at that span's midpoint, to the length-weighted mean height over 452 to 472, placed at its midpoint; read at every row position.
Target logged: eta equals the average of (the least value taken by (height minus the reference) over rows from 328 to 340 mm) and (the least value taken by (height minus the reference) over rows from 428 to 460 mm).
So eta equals -3.1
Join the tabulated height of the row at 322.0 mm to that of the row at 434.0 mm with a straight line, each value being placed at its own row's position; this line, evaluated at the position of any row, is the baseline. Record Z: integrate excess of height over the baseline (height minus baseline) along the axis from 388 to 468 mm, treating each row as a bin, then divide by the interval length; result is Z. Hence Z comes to 1.1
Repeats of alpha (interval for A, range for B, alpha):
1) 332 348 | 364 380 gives 27.4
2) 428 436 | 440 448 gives 25.0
